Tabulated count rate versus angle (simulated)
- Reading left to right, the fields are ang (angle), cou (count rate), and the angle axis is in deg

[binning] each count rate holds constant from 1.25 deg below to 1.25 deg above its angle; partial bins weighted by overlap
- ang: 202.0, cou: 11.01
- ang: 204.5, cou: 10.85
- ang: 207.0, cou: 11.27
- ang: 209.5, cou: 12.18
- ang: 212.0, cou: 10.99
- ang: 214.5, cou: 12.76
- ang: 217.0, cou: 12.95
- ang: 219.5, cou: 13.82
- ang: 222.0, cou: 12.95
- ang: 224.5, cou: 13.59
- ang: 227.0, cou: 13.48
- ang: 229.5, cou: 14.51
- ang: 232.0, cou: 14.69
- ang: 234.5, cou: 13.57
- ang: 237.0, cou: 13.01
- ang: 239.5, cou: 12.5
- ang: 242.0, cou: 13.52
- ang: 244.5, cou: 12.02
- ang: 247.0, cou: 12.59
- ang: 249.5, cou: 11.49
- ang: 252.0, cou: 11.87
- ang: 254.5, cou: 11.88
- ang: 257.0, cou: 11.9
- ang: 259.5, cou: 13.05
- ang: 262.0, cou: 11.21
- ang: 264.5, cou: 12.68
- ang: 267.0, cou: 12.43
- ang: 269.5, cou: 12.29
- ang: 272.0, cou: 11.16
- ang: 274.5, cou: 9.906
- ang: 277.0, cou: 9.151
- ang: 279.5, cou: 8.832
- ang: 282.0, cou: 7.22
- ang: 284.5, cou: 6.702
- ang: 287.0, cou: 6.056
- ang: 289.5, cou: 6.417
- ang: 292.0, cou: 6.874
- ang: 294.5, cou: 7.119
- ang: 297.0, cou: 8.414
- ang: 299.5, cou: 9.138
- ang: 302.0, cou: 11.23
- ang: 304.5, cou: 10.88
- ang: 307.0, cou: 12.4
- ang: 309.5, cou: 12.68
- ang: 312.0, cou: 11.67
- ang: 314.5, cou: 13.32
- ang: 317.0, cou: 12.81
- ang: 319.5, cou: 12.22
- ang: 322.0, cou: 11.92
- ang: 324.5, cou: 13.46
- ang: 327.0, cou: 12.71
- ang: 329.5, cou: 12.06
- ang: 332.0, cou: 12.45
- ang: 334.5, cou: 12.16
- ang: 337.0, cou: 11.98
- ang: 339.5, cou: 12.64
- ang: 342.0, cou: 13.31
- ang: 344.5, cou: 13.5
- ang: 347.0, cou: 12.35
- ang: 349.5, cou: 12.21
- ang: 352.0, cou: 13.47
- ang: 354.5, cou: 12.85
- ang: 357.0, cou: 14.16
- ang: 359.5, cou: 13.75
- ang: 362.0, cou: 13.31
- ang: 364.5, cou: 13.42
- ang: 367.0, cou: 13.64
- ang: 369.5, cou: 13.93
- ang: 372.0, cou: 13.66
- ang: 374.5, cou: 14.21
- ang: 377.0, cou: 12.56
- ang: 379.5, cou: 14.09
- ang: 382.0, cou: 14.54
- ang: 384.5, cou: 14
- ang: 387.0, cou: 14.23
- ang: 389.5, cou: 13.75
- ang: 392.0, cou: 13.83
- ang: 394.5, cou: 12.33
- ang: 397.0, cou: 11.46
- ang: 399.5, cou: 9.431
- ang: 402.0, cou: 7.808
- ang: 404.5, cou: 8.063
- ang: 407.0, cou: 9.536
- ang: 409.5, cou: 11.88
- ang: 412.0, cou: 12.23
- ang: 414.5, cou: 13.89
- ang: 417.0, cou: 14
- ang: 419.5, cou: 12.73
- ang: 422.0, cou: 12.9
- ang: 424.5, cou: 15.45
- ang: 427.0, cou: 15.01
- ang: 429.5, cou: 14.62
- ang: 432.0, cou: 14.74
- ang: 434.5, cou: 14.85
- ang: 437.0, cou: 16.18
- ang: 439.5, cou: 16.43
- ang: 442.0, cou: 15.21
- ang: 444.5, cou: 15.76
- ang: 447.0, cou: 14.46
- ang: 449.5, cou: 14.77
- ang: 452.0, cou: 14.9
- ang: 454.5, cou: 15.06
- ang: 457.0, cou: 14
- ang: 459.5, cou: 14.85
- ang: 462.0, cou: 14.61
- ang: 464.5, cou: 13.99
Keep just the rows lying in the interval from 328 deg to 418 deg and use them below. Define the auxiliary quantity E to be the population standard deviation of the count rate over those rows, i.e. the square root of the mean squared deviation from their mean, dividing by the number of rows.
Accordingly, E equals 1.6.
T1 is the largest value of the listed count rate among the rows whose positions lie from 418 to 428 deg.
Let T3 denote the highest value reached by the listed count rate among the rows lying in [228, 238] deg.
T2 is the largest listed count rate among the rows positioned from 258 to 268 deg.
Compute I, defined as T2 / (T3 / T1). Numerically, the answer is 14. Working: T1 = 15.45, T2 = 13.05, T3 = 14.69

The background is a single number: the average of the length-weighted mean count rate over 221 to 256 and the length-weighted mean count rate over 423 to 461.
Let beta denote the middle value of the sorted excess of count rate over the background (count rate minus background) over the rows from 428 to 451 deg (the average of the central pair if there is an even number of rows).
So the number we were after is 0.8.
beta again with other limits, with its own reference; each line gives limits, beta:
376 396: -0.1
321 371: -0.9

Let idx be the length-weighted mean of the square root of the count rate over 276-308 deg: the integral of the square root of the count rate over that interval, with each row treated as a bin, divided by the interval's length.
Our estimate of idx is 2.89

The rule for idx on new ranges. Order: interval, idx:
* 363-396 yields 3.70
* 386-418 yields 3.40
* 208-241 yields 3.62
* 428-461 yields 3.88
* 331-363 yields 3.60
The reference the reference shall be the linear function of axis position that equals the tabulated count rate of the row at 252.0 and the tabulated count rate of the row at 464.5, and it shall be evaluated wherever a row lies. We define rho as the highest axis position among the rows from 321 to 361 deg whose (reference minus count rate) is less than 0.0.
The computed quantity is 359.5 deg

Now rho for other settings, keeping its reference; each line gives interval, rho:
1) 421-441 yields 439.5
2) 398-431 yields 429.5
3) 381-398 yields 392.0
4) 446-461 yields 459.5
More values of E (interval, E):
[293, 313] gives 1.9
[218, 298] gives 2.6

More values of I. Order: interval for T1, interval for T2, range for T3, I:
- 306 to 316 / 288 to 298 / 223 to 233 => 8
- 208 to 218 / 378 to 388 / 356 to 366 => 13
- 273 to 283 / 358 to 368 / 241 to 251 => 10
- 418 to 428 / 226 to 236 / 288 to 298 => 27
